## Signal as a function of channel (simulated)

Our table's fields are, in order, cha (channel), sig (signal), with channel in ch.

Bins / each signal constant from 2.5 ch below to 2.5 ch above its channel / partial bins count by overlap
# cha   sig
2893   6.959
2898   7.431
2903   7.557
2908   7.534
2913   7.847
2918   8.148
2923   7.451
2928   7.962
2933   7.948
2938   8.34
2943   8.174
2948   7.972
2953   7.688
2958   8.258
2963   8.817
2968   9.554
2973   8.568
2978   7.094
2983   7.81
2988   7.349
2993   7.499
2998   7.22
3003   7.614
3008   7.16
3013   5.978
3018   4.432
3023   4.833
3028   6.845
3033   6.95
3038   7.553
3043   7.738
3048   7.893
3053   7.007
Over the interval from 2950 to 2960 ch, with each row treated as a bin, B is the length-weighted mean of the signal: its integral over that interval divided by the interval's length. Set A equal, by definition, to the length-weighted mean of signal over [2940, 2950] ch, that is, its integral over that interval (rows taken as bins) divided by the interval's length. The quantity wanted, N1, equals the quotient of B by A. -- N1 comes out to 0.98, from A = 8.1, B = 7.96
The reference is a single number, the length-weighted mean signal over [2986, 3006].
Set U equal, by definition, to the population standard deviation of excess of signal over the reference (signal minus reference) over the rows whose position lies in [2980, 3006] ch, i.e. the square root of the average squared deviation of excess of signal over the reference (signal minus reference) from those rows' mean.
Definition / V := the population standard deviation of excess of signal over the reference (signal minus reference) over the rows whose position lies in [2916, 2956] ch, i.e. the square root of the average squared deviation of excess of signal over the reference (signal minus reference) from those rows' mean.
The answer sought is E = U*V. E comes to 0.05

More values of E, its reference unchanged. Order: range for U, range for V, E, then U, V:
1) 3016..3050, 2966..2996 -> 1.10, 1.30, 0.84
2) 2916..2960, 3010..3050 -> 0.33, 0.27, 1.24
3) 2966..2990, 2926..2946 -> 0.14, 0.89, 0.16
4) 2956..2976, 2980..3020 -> 0.51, 0.48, 1.06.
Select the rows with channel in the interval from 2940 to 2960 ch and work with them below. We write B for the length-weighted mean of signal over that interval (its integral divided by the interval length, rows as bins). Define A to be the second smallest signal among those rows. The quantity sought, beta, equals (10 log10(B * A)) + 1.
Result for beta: 19.1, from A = 7.972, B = 8.0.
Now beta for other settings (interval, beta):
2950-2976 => 19.5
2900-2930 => 18.7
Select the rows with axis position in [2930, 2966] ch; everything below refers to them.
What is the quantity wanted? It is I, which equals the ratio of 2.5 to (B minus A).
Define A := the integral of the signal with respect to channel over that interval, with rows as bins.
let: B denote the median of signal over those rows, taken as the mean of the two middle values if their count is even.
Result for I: -0.0087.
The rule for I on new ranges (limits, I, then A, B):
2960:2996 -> -0.0088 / 291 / 7.8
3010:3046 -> -0.0112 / 229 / 6.8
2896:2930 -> -0.0098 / 262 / 7.6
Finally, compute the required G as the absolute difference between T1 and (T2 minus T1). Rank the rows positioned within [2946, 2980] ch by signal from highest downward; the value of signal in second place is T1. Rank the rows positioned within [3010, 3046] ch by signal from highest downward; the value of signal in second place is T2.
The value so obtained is 10.1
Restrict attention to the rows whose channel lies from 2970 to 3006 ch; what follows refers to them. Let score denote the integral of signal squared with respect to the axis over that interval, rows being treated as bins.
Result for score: 2097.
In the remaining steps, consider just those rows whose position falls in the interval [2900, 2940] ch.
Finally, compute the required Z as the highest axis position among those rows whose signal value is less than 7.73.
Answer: 2923 ch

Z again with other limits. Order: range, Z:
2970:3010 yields 3008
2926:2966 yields 2953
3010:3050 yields 3038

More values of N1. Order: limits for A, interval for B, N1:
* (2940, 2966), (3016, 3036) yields 0.71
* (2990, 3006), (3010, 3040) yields 0.82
